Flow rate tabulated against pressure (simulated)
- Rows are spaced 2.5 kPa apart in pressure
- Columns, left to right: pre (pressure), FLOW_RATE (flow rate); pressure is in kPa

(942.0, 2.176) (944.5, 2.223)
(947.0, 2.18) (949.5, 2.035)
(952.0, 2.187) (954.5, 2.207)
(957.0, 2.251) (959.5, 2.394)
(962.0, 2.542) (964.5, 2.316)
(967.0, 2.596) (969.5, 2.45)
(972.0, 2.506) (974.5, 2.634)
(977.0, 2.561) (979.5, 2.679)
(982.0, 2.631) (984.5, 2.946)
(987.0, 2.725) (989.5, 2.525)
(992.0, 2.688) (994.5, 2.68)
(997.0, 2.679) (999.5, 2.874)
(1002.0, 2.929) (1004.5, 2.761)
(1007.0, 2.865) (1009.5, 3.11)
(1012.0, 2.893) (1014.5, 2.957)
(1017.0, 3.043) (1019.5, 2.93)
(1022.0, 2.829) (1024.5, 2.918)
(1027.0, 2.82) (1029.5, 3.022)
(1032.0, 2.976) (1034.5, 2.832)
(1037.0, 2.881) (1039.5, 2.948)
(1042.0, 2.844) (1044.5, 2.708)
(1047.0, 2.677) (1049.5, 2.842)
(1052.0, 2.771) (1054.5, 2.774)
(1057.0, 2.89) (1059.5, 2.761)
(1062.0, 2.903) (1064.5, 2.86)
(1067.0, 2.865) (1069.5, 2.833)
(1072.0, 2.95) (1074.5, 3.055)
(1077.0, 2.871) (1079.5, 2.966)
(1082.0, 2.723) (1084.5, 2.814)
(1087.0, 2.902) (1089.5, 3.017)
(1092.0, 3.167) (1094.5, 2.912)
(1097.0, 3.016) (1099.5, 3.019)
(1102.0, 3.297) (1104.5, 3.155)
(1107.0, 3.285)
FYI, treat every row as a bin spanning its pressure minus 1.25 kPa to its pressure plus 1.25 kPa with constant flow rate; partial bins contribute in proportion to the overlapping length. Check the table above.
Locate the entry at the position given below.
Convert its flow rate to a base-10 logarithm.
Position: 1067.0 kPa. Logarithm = 0.457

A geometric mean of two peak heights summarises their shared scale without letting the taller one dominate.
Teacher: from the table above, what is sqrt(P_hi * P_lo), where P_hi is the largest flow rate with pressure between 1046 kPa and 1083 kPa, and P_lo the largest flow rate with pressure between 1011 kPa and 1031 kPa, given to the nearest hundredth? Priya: 3.05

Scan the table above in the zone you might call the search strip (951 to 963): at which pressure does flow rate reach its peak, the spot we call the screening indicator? 962.0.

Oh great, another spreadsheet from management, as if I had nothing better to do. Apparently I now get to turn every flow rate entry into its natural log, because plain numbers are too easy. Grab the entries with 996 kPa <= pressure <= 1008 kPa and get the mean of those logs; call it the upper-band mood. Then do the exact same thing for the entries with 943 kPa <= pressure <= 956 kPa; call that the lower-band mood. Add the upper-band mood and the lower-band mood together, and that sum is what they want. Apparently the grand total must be 1.81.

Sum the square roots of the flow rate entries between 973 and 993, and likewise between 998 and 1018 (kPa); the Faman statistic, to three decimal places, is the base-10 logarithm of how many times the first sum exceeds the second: -0.020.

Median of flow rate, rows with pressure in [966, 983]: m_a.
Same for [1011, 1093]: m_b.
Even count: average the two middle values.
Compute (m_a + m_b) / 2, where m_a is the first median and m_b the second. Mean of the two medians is 2.74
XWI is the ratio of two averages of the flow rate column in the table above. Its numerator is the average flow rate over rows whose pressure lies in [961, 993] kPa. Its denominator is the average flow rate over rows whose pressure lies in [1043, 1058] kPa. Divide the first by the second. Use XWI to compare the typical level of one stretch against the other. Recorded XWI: 0.94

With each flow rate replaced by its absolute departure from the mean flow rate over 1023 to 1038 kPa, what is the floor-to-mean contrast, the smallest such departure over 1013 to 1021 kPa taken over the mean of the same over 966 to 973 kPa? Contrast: 0.06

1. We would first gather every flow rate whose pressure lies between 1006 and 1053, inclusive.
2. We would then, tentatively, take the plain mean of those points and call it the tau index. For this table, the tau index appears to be 2.89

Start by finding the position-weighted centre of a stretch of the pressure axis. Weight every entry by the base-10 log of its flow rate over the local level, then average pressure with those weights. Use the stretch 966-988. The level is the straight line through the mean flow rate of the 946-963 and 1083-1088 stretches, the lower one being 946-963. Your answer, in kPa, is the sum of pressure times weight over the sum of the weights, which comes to 978.4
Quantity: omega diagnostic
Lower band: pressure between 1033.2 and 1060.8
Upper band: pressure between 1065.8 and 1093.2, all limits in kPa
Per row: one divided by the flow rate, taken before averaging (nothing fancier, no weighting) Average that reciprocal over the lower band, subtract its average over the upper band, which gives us 0.013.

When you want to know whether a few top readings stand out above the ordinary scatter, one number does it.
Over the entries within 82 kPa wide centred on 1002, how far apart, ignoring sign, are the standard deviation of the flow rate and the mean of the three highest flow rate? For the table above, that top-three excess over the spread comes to 2.87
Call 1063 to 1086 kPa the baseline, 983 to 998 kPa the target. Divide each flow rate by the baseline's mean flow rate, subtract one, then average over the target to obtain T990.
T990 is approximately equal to -0.061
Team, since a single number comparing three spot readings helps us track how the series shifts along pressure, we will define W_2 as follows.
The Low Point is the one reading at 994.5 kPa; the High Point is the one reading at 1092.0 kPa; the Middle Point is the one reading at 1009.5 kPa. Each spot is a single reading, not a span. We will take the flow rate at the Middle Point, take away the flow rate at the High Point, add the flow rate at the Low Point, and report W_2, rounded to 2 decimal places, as 2.62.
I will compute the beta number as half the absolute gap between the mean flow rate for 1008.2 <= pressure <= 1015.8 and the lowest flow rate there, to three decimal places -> 0.047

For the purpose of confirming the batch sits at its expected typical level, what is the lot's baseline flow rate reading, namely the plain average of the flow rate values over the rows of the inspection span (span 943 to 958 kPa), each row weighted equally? 2.18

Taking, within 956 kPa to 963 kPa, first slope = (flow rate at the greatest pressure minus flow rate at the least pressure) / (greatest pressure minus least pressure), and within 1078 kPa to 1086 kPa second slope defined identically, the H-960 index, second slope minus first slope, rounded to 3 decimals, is -0.089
